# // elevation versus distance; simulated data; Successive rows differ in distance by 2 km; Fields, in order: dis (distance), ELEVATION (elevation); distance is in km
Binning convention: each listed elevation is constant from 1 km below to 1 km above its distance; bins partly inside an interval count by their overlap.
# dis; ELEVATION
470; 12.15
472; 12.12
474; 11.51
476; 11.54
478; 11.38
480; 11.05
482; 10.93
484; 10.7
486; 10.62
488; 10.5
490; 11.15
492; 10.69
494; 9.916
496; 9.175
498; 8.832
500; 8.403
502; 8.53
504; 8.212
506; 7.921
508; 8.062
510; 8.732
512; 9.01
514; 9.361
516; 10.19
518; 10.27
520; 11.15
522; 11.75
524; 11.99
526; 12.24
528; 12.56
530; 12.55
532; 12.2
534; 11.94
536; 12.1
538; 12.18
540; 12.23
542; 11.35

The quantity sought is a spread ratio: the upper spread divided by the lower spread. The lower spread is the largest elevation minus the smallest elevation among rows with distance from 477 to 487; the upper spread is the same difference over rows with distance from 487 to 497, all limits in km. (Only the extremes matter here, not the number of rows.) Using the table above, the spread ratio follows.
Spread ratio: 2.60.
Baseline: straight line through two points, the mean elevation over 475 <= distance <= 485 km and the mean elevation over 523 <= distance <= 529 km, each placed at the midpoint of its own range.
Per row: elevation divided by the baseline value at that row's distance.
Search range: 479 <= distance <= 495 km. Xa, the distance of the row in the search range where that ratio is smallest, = 494 km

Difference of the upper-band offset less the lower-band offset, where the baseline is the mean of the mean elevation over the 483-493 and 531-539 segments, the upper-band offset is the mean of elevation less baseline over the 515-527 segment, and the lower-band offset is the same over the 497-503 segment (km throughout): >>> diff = 2.7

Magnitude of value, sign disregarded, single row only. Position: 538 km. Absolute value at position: 12.2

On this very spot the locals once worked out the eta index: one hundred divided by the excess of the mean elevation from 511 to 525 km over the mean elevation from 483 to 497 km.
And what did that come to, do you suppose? 722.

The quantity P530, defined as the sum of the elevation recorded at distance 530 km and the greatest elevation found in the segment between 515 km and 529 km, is 25.1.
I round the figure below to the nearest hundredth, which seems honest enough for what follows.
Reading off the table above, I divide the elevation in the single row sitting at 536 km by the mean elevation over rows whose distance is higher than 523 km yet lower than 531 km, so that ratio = 0.98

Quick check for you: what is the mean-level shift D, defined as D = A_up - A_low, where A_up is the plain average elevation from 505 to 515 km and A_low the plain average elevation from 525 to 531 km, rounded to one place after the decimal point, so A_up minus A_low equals -3.8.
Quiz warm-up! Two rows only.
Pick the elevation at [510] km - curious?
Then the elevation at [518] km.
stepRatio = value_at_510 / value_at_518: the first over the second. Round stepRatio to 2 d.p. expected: 0.85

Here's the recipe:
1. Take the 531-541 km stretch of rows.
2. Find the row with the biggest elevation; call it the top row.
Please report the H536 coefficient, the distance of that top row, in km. 540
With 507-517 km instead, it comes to 516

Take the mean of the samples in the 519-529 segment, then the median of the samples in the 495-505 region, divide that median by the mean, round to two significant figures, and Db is 0.71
